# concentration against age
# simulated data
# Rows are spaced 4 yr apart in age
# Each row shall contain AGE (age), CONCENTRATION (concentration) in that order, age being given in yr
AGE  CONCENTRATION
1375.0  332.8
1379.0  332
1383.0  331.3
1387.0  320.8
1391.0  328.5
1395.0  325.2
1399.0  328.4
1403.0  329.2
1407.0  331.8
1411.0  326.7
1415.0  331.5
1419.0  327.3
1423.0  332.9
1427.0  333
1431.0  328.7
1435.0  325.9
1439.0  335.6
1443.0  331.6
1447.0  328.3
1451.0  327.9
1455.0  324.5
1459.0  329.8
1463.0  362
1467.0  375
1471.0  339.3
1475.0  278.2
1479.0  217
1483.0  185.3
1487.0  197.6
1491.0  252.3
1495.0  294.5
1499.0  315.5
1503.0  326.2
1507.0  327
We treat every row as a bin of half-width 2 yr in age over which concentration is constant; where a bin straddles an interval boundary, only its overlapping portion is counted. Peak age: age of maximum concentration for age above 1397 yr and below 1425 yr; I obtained 1423.0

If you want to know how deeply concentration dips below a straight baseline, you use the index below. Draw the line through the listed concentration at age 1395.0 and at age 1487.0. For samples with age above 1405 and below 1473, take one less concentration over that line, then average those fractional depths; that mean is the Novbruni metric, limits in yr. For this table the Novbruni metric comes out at -0.28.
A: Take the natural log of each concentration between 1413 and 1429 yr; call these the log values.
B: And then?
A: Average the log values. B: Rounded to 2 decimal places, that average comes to 5.80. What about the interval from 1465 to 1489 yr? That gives 5.55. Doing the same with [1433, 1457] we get 5.80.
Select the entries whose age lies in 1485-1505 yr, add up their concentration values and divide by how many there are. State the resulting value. 277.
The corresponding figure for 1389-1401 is 327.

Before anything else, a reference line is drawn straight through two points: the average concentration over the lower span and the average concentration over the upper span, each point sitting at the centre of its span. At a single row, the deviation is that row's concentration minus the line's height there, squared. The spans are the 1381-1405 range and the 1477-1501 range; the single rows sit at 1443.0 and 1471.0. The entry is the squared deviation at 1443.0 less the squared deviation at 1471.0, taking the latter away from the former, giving -4098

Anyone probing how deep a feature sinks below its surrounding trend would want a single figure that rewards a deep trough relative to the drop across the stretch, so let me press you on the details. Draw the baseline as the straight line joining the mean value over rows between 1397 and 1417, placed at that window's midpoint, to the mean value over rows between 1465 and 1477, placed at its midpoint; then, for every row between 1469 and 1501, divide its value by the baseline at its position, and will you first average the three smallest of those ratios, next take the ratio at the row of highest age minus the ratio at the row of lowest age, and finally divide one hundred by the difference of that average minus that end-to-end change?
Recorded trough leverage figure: 148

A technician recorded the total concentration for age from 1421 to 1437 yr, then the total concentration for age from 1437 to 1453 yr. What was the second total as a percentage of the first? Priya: 100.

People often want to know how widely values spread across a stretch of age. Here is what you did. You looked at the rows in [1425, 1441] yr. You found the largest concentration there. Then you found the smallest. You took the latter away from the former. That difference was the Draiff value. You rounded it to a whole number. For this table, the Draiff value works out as 10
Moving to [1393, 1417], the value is 7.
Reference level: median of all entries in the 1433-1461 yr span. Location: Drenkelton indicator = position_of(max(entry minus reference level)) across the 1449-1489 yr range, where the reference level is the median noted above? 1467.0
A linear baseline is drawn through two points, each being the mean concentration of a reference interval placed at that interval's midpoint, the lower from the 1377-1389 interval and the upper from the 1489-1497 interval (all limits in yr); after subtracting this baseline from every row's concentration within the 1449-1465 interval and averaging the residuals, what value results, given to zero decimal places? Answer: 45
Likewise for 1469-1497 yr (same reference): -26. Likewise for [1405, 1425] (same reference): 18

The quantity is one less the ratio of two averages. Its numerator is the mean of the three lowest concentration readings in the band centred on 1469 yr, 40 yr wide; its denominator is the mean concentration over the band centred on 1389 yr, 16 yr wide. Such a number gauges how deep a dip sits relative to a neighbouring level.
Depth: 0.39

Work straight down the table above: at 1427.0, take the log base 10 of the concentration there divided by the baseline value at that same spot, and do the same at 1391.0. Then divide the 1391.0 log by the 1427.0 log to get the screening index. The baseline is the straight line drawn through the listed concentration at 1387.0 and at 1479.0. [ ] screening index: 0.20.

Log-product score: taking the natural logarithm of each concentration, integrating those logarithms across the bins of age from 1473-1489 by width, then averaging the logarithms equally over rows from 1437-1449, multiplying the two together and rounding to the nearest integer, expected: 500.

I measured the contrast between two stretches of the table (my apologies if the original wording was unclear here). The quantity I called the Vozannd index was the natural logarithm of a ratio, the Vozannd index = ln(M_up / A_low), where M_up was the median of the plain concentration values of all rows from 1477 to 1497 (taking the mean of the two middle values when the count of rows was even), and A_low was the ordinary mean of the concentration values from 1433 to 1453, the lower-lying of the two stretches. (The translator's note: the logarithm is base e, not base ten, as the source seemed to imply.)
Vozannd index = -0.42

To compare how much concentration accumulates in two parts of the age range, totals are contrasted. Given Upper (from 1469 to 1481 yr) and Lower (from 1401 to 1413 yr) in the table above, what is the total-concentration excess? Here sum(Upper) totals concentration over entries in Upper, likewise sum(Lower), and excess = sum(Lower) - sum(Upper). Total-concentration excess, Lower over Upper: 153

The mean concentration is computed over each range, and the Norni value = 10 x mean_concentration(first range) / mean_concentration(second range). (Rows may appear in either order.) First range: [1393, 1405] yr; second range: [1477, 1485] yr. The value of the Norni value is 16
